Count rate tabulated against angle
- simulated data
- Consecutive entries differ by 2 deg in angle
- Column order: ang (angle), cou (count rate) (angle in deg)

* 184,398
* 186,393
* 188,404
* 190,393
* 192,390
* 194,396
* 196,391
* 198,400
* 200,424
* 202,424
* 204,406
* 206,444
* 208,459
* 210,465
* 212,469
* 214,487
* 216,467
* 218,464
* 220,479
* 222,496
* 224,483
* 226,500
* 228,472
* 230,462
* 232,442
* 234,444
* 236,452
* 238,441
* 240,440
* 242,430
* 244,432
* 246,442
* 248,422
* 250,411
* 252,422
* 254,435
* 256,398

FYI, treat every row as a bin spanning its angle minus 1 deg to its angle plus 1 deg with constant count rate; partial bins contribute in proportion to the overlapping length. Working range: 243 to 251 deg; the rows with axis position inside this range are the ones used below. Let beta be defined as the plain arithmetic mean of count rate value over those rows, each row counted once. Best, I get 427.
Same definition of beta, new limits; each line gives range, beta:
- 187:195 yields 396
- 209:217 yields 472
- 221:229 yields 488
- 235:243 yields 441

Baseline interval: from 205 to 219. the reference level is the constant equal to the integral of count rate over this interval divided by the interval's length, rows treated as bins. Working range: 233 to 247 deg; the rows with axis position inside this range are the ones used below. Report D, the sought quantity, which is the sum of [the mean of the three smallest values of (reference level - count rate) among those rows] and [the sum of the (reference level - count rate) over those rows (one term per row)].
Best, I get 193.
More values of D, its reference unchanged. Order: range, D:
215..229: -134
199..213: 165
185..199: 553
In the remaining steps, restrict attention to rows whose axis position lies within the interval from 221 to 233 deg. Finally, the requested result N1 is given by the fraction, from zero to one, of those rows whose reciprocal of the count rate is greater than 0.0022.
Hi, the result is 0.2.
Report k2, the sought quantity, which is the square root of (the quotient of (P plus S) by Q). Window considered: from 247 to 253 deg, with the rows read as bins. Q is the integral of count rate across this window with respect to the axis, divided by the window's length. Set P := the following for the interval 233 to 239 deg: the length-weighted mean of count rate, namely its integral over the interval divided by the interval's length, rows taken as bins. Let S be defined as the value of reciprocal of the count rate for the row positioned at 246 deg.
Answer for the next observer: 1.03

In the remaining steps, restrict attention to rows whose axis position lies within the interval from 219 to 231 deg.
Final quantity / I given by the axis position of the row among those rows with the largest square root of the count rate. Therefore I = 226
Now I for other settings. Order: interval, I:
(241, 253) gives 246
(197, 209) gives 208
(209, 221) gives 214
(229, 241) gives 230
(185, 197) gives 188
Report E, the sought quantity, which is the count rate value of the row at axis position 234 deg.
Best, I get 444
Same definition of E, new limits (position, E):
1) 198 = 400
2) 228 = 472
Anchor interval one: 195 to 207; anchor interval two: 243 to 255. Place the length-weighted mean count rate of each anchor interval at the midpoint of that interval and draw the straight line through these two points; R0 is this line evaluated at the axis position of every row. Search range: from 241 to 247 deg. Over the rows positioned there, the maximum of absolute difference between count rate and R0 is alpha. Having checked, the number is 15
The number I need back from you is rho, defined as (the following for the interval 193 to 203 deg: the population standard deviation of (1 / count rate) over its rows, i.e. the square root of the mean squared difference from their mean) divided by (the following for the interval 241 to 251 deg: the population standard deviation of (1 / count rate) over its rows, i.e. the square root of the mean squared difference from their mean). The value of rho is 1.5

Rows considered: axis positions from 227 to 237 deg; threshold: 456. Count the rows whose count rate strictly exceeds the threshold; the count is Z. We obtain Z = 2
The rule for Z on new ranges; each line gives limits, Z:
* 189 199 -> 0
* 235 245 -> 0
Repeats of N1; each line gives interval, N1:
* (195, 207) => 1.0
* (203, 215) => 0.3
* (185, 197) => 1.0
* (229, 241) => 0.8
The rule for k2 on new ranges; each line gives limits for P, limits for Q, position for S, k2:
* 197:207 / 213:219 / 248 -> 0.94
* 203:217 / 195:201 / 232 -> 1.06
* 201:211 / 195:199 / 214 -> 1.05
